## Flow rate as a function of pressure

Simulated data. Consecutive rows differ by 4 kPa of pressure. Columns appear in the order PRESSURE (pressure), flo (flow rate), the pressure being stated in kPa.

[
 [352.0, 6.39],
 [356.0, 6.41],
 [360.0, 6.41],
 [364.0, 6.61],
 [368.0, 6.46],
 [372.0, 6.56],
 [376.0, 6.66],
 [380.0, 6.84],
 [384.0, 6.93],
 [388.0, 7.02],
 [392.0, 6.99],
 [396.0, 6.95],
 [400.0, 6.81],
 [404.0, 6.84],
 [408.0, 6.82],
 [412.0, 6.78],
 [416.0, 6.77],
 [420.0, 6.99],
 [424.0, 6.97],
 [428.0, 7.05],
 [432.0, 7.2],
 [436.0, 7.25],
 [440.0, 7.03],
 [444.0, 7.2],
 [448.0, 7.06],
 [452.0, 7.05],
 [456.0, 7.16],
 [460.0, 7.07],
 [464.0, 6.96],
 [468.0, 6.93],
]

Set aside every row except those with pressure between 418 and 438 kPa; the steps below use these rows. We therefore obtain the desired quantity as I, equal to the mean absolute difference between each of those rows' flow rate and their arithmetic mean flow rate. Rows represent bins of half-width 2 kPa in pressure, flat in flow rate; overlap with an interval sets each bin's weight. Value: 0.106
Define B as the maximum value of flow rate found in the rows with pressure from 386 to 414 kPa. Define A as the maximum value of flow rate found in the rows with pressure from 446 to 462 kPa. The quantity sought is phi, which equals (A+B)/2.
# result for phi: 7.09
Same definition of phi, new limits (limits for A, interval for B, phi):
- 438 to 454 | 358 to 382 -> 7.02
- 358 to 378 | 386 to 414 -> 6.84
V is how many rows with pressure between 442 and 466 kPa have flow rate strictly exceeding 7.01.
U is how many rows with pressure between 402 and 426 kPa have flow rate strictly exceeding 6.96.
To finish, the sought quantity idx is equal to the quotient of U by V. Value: 0.40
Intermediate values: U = 2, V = 5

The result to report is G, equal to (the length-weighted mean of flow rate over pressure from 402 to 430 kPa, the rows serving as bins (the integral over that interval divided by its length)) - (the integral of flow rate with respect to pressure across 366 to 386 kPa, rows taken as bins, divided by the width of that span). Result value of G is 0.20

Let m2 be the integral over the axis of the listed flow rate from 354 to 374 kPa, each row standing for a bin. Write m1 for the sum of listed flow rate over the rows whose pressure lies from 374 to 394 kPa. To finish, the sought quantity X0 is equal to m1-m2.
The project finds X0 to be -95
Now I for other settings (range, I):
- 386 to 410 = 0.082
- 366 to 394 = 0.189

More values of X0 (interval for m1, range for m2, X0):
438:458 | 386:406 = -103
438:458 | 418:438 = -106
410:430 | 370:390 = -101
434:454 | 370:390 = -100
